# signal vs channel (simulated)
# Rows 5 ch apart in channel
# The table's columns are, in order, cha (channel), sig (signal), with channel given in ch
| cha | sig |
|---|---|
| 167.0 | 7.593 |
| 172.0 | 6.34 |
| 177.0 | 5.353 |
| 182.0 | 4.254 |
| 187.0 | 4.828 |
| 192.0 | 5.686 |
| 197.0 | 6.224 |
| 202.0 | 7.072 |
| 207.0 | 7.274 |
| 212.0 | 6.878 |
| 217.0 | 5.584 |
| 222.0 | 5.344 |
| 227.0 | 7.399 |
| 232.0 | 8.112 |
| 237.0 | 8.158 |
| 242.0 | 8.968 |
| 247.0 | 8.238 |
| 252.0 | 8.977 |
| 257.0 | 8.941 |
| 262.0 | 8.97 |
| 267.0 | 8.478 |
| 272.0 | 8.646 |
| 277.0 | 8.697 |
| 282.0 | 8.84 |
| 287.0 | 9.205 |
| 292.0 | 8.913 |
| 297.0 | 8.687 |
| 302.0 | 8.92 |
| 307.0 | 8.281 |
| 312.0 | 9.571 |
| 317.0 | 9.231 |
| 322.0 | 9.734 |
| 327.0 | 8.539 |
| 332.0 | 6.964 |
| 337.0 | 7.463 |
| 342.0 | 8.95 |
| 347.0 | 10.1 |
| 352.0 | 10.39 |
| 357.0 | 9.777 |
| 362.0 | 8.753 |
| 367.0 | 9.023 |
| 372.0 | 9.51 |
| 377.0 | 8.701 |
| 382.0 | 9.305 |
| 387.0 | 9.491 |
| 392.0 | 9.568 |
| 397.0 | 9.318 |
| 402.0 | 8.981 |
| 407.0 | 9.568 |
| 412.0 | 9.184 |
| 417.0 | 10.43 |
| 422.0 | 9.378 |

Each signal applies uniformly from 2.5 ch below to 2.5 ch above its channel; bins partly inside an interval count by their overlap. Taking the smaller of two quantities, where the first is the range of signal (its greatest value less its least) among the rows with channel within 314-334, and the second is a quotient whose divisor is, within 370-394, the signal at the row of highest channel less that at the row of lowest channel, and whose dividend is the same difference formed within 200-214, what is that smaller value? -3.3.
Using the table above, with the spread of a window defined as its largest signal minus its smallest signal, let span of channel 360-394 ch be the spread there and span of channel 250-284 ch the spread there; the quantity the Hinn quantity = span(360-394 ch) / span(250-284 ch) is 1.7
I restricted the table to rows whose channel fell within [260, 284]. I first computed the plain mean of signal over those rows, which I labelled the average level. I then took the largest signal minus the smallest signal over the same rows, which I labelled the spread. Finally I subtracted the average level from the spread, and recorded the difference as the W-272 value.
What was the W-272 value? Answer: -8.2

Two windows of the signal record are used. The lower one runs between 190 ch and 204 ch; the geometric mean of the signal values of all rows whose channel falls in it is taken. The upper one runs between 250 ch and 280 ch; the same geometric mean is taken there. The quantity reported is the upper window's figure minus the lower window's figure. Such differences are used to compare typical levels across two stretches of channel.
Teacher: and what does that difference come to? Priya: 2.5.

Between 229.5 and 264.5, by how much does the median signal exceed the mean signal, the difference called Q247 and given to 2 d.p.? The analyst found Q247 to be 0.32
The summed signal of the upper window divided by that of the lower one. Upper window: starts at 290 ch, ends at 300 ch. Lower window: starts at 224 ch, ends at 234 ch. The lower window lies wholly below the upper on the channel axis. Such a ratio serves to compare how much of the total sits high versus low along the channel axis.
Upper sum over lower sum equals 1.13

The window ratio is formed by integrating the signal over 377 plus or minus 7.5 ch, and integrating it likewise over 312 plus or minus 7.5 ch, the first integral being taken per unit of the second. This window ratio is 1.02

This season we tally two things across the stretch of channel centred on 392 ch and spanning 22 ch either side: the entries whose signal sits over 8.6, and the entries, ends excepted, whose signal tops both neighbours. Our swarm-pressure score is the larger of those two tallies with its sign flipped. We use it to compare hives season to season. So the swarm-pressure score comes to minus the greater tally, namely -9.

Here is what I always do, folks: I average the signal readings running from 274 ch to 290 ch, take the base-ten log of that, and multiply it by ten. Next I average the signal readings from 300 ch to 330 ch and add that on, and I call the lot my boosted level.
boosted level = 18.5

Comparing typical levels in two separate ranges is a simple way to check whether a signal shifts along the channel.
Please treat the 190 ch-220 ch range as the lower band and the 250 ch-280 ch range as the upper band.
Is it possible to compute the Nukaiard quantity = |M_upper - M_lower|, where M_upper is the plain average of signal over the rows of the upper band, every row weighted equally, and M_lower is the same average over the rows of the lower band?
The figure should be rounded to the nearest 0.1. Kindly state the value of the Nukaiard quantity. 2.3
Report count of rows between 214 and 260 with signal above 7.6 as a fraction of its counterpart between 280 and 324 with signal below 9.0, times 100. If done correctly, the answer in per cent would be 120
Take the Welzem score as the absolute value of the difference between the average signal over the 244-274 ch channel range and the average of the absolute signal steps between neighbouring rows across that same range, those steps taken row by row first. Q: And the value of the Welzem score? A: 8.4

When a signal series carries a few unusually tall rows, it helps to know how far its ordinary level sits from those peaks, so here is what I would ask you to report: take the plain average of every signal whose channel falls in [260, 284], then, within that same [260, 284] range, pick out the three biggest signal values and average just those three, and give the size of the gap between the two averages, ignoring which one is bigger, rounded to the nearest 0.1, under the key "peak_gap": 0.1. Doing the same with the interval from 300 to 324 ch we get 0.4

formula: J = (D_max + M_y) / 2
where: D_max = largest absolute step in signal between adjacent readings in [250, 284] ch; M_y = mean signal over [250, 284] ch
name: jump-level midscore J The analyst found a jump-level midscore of 4.6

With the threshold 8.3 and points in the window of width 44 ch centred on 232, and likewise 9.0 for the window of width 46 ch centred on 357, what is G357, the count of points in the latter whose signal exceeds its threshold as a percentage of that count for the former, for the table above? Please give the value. 250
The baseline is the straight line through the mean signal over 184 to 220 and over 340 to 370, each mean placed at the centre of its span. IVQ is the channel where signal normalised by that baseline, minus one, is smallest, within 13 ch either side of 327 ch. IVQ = 332.0 ch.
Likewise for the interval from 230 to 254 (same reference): 247.0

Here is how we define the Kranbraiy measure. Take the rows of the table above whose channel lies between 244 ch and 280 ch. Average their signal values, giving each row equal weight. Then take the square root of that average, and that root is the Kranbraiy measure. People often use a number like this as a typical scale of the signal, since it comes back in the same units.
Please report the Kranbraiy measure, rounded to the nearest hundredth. 2.95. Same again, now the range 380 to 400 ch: 3.07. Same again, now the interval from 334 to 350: 2.97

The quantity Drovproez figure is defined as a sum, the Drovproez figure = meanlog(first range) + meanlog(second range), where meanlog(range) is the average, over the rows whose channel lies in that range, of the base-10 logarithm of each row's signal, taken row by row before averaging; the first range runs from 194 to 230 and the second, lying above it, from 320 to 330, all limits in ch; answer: 1.77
